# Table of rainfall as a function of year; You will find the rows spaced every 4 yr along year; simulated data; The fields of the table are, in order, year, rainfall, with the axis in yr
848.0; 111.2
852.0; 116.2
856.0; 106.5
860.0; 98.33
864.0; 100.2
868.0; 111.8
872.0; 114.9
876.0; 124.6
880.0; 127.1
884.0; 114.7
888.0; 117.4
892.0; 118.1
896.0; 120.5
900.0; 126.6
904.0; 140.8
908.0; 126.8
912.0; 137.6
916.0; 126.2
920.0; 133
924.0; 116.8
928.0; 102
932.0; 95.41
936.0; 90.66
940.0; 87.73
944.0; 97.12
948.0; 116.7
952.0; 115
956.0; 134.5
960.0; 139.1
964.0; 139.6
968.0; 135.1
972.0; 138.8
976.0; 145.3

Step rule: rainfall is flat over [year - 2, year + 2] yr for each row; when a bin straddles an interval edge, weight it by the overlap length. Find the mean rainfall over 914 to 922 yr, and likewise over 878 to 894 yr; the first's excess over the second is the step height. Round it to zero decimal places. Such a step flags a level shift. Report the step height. 10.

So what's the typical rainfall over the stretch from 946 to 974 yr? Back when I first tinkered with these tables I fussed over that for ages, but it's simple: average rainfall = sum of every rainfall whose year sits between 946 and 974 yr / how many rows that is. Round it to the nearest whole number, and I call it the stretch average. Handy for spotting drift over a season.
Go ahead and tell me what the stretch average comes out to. 131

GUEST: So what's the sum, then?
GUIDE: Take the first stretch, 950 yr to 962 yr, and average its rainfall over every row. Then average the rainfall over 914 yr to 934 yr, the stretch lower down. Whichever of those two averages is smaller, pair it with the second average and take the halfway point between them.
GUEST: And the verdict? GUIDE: 115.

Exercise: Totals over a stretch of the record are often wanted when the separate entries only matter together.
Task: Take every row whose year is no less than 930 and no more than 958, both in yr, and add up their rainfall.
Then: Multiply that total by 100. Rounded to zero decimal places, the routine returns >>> 73712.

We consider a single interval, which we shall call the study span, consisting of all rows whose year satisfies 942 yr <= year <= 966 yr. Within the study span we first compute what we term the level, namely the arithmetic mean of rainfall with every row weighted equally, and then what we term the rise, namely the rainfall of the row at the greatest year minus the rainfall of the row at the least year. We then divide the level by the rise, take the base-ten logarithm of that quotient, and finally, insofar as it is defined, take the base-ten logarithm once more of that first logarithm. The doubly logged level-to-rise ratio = -0.33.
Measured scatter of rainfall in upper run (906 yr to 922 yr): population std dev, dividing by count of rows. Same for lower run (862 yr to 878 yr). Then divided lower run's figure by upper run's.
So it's 1.9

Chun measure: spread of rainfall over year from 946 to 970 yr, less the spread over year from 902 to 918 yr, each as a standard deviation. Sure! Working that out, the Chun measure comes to 3.7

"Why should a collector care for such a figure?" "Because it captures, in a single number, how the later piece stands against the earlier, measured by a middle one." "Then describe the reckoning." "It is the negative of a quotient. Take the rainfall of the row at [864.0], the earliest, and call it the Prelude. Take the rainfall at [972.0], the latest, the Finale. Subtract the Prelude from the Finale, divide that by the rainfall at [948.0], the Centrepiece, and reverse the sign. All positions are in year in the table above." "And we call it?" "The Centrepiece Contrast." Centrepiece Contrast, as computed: -0.33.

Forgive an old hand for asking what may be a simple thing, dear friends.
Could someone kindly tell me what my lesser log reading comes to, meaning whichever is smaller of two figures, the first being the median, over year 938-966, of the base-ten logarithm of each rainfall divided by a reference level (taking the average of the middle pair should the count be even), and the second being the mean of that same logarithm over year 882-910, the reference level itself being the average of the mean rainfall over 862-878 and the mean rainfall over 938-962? 0.010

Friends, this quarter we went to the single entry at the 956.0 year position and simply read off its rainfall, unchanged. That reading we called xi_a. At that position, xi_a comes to 134.5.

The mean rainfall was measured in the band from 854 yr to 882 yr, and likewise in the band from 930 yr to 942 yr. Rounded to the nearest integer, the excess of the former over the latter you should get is 21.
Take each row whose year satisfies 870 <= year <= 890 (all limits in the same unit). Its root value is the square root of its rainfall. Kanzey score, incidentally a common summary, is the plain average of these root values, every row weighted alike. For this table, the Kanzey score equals 10.9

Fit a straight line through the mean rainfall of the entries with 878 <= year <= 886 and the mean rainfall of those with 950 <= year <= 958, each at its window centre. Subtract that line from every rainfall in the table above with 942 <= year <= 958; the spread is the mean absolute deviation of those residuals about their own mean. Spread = 10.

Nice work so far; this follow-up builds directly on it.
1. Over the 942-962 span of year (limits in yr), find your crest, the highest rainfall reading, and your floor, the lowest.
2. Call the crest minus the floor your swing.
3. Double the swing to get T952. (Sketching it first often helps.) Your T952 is 84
